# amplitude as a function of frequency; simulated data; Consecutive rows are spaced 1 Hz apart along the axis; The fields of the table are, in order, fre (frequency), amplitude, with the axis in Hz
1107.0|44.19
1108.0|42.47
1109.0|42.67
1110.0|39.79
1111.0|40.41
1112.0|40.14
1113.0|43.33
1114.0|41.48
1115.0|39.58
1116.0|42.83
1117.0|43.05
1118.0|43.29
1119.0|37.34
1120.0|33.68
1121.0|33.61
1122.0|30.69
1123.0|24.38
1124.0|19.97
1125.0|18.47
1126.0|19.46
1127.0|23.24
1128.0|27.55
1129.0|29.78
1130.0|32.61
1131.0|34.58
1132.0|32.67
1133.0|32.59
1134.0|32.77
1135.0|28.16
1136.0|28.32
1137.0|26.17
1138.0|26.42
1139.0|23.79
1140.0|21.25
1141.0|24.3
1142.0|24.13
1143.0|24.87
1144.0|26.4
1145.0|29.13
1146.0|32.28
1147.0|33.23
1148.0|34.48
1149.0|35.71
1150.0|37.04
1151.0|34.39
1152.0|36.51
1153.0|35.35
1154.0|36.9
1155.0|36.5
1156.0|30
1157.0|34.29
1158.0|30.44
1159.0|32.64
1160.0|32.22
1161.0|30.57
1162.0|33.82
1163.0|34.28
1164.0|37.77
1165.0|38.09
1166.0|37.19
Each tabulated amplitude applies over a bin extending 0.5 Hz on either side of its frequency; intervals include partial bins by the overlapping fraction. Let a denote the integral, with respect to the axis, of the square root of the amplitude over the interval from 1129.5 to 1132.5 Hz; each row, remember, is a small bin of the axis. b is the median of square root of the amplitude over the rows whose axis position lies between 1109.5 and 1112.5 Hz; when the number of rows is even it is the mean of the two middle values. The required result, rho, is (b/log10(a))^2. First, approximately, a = 17.3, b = 6.3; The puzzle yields 26.2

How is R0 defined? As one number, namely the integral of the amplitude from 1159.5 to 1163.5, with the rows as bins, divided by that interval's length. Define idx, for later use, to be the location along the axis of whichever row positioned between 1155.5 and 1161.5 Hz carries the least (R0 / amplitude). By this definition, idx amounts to 1157.0 Hz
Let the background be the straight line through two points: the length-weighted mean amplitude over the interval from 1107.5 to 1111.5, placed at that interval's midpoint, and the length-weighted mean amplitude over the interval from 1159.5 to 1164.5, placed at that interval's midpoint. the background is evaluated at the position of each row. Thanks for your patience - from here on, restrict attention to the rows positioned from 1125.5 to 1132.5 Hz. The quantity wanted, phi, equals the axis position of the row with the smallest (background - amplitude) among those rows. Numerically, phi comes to 1131.0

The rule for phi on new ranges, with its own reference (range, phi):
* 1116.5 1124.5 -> 1118.0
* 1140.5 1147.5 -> 1147.0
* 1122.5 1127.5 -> 1123.0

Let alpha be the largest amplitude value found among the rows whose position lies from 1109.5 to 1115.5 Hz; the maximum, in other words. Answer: 43.33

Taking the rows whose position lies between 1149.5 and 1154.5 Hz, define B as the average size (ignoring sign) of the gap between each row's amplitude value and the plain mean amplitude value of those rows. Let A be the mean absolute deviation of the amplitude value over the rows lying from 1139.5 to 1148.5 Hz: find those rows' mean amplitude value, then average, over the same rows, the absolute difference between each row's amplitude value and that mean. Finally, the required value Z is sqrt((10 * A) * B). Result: 6.1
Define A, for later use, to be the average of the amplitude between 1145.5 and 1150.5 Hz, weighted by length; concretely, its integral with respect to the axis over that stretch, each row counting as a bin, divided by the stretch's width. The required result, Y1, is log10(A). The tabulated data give 1.54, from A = 34.5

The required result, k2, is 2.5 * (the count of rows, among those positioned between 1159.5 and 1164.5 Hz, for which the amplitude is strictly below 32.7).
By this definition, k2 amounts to 5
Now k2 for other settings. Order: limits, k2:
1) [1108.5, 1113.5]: 0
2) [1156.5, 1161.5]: 10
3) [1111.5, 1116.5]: 0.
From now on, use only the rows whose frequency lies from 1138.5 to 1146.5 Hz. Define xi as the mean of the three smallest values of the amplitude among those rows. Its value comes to 23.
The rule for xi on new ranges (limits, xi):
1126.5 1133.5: 27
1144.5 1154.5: 32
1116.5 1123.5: 30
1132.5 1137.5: 28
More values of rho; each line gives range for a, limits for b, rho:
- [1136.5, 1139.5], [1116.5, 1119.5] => 30.9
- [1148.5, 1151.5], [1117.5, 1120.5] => 23.8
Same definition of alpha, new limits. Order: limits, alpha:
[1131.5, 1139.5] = 32.77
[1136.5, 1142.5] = 26.42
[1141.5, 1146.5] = 32.28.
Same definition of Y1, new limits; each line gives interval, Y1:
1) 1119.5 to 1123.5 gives 1.49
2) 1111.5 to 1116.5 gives 1.62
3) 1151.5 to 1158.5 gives 1.54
